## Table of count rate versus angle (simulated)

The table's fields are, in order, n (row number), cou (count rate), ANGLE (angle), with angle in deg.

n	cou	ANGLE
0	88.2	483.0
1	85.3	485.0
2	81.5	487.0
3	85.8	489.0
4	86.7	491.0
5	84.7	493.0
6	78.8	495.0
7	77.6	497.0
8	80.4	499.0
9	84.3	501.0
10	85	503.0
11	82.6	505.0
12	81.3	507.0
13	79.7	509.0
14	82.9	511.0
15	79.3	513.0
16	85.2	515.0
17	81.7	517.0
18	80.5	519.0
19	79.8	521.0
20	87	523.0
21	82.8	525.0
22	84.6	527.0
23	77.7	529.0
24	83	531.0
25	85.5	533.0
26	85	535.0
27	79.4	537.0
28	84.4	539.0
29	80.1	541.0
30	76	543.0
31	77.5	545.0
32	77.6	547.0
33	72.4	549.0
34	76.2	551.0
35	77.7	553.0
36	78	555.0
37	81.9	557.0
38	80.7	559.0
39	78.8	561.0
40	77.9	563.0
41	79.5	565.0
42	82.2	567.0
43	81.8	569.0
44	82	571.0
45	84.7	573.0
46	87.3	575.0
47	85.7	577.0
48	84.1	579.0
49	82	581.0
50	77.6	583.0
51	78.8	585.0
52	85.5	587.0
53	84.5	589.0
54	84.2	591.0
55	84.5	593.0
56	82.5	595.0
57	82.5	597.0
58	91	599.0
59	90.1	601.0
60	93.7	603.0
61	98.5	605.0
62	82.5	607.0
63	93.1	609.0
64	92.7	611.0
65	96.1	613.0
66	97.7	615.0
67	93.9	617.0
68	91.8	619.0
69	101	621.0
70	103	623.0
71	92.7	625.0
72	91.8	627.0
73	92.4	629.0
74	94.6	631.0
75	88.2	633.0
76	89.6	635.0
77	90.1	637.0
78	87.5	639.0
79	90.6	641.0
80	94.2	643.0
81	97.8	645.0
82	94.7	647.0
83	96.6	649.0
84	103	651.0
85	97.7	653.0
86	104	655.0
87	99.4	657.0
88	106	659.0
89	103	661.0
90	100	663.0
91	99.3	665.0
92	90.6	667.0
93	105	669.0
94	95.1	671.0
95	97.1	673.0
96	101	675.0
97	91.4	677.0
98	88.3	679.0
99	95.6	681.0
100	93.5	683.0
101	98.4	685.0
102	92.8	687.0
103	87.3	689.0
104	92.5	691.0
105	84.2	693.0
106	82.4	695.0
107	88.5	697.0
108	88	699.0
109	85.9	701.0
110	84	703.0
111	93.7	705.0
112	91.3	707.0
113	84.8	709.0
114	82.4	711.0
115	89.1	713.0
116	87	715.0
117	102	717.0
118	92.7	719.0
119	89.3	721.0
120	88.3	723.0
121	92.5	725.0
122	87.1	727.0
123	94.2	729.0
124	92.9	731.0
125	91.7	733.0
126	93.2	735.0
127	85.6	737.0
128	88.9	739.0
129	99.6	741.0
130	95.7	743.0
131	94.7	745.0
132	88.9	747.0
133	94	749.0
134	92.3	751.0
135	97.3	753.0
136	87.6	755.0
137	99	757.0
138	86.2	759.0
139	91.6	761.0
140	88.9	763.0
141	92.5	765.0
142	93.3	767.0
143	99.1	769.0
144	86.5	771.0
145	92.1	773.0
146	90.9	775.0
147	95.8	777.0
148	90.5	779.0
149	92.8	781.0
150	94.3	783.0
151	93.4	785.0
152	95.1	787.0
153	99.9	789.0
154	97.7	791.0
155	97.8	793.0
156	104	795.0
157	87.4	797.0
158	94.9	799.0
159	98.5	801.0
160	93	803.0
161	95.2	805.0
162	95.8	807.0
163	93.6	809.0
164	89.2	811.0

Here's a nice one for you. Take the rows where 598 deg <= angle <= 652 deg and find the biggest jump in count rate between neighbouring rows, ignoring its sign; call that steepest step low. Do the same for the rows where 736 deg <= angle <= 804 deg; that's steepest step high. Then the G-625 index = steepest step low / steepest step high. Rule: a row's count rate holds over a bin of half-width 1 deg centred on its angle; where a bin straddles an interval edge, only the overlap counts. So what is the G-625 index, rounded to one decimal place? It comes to 1.0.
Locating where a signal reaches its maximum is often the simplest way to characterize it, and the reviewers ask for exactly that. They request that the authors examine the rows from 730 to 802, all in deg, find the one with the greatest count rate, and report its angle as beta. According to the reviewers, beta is 795.0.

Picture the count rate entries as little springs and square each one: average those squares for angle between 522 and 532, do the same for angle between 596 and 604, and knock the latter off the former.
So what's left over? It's -1095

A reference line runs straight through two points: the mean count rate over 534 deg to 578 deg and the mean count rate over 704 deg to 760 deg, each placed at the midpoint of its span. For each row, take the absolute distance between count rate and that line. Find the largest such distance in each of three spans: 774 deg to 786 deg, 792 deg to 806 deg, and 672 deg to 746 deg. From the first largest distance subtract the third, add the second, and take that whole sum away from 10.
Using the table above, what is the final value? 11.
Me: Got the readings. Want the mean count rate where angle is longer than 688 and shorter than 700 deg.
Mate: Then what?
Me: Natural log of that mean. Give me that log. 4.47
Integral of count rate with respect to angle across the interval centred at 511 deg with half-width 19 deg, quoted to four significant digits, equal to 3112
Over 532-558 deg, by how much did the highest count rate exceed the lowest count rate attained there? 13.1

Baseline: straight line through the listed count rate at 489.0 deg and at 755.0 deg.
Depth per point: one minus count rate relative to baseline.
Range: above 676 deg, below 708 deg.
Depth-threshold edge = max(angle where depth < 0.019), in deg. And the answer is 707.0 deg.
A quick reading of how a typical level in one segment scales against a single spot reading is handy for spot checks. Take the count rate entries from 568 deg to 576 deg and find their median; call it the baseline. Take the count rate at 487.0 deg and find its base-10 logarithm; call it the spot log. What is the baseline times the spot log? 159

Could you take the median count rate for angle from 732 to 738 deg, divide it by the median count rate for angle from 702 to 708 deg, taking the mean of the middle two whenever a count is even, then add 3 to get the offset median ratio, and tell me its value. 4.00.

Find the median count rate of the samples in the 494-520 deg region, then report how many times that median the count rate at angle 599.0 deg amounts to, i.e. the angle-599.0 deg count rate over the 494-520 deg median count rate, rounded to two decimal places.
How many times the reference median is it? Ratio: 1.12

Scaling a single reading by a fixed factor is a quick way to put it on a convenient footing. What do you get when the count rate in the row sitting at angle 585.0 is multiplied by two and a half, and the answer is 197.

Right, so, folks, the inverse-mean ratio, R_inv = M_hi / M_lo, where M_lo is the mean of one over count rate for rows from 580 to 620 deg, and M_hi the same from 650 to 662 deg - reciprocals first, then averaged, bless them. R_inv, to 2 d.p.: 0.86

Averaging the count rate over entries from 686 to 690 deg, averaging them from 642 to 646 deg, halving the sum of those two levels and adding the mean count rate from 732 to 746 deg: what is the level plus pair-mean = 186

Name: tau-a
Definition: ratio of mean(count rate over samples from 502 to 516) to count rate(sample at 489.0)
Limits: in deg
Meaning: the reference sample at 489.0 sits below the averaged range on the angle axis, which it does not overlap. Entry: 0.96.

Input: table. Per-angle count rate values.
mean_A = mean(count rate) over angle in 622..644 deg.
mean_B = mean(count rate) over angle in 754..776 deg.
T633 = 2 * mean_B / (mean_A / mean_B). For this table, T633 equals 182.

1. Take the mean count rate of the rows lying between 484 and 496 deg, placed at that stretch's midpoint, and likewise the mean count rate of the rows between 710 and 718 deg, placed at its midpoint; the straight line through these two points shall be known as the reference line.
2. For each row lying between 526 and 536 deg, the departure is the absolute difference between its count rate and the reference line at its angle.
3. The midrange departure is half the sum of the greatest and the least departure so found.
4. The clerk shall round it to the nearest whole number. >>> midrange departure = 4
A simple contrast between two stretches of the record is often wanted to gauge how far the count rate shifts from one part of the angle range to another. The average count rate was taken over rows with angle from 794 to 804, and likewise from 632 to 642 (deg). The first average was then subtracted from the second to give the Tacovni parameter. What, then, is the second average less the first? -6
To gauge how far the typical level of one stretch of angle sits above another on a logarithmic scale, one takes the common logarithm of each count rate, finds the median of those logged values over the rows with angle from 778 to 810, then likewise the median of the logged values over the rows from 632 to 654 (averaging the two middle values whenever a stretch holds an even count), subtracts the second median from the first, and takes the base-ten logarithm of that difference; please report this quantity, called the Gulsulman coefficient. -2.44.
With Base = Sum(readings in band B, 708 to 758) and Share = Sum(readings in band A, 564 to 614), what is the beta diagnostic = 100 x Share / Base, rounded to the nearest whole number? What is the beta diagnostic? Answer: 94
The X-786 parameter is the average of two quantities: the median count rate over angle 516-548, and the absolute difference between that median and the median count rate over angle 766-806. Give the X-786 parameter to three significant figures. 47.3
